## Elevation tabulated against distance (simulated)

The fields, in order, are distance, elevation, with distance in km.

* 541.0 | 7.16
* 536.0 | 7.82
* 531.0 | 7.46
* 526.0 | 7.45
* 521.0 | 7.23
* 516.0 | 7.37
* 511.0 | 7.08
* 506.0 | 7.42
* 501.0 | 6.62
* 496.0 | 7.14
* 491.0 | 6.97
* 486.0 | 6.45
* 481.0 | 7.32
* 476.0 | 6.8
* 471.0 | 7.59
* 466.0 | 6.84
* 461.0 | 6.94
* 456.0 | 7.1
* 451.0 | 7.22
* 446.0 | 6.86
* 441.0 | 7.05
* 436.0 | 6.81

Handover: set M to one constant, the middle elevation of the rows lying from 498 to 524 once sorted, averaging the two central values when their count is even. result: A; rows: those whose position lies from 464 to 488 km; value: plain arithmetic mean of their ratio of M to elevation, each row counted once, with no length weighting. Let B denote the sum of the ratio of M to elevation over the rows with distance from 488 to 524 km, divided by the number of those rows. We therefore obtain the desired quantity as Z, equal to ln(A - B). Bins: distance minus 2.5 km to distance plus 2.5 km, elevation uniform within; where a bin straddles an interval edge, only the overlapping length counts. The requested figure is -3.95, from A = 1.04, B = 1.017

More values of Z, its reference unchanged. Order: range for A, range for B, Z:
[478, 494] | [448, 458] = -3.25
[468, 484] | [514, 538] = -3.44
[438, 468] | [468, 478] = -3.69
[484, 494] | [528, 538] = -2.02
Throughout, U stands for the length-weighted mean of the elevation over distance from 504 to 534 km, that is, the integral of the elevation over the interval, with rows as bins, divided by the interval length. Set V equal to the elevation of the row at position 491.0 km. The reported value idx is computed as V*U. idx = 51.2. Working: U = 7.34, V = 6.97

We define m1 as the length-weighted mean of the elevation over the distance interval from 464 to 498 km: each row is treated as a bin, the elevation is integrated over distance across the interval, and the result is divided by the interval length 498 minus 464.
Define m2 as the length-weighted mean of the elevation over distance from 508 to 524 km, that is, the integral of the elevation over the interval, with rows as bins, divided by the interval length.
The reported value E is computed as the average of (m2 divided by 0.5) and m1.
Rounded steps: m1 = 7.02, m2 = 7.24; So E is 10.75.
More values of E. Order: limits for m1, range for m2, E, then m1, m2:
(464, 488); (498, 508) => 10.51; 7.01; 7.01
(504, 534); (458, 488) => 10.67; 7.34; 7.00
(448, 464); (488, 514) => 10.58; 7.07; 7.04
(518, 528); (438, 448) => 10.62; 7.34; 6.95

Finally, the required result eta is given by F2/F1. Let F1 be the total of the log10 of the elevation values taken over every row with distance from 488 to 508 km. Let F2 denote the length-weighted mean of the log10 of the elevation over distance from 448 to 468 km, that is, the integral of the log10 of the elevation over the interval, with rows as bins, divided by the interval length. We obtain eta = 0.250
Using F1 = 3.39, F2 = 0.847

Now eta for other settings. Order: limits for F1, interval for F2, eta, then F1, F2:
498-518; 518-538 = 0.256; 3.41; 0.874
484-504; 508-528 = 0.259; 3.33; 0.862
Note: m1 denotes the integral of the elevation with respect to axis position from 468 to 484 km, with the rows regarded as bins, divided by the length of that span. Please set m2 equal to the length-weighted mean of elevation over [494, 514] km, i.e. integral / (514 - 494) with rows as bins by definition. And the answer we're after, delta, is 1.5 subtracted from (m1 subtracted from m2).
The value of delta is -1.63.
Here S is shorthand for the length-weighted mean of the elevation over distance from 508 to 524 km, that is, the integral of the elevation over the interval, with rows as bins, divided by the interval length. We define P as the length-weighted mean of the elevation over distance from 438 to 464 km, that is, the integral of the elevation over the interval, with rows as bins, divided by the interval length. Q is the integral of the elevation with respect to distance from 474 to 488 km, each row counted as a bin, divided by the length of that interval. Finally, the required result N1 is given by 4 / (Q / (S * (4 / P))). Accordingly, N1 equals 2.40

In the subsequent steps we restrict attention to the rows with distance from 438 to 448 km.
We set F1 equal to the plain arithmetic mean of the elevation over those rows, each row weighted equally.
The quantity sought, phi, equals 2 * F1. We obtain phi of 13.9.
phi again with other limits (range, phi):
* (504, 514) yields 14.5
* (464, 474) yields 14.4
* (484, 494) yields 13.4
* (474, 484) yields 14.1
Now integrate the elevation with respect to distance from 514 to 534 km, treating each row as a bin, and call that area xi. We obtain 148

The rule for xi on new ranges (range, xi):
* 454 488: 238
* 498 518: 142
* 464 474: 72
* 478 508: 209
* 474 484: 70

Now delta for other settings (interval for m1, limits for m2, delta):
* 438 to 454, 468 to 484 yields -1.34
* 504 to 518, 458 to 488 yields -1.78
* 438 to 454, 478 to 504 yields -1.63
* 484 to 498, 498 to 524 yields -1.21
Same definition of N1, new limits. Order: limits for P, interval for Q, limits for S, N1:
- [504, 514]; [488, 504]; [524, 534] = 2.39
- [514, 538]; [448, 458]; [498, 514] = 2.12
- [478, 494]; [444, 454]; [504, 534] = 2.41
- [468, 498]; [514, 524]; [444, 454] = 2.19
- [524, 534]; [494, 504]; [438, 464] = 2.18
